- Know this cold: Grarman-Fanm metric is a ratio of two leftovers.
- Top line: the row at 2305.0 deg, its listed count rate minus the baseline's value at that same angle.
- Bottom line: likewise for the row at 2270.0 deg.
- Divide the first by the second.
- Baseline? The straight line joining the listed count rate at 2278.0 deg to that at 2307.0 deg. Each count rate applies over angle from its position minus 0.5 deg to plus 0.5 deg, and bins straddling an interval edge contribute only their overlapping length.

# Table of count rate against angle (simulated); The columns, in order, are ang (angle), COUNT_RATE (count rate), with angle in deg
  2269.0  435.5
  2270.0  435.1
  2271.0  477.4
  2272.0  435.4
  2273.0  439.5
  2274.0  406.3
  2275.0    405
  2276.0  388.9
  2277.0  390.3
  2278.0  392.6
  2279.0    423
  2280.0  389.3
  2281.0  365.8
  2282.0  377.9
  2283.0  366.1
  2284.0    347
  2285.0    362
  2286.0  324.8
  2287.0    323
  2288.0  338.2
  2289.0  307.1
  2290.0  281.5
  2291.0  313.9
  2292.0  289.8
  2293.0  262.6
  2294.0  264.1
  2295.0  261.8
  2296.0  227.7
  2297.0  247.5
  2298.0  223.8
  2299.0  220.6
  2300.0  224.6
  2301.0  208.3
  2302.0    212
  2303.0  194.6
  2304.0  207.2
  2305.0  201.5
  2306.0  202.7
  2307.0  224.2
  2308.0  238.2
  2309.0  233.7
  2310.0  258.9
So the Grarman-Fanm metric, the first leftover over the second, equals 8.7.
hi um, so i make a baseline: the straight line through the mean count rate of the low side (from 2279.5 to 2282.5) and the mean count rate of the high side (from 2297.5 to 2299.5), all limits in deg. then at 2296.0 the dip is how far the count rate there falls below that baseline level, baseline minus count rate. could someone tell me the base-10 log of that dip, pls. 1.2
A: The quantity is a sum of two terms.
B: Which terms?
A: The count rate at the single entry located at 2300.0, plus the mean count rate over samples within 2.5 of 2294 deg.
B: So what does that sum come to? 486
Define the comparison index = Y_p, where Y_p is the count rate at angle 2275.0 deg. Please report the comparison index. 405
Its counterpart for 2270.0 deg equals 435.1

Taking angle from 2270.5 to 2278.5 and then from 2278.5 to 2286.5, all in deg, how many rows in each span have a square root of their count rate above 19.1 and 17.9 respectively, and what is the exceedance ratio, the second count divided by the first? 1.00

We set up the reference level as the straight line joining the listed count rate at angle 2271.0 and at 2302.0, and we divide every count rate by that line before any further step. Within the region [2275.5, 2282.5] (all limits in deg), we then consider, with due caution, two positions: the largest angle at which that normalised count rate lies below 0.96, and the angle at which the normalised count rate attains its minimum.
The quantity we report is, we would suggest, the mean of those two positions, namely 2278.5 deg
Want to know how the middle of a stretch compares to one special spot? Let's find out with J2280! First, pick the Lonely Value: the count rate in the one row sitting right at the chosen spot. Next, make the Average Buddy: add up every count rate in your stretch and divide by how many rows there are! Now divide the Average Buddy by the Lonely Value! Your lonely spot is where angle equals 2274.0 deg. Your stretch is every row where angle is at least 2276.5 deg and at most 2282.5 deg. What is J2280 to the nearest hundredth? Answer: 0.96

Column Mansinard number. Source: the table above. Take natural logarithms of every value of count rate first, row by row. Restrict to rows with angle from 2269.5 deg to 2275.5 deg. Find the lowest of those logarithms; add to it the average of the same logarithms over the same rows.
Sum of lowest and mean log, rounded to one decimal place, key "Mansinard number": 12.1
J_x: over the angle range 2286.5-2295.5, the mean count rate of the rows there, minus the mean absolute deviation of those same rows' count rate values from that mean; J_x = 270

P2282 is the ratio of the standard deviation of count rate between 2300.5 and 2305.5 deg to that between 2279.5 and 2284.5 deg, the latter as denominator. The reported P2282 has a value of 0.43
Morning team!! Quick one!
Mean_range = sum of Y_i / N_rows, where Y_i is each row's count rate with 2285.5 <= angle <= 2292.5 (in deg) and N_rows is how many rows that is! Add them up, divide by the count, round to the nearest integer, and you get 311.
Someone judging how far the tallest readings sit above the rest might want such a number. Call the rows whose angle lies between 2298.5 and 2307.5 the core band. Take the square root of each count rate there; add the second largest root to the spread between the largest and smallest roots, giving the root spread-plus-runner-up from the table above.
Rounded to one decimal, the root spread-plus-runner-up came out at 16.0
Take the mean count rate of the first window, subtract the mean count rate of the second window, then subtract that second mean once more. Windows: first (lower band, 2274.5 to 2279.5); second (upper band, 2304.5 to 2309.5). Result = -40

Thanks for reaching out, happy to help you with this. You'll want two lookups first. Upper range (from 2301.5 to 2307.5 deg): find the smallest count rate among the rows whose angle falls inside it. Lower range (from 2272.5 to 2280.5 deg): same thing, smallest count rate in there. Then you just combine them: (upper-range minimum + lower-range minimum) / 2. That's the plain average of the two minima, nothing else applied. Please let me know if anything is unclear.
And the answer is 292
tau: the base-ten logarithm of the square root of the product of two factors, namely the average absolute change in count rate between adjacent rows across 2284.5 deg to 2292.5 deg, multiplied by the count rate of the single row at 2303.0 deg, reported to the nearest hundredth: 1.83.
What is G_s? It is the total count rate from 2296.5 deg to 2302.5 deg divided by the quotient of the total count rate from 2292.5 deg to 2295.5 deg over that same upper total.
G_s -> 2266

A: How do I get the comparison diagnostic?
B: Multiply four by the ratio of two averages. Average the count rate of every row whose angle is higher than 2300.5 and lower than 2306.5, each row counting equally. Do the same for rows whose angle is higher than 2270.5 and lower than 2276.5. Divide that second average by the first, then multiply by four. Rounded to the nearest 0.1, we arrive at 8.3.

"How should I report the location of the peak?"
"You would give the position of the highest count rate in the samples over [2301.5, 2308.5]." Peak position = 2308.0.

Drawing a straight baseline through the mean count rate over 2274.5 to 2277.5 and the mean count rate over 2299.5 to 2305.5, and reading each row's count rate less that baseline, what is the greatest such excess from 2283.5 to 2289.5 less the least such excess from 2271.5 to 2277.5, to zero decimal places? 37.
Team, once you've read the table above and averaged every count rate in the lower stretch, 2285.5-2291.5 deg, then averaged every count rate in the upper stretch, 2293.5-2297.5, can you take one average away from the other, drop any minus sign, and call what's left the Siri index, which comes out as 64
